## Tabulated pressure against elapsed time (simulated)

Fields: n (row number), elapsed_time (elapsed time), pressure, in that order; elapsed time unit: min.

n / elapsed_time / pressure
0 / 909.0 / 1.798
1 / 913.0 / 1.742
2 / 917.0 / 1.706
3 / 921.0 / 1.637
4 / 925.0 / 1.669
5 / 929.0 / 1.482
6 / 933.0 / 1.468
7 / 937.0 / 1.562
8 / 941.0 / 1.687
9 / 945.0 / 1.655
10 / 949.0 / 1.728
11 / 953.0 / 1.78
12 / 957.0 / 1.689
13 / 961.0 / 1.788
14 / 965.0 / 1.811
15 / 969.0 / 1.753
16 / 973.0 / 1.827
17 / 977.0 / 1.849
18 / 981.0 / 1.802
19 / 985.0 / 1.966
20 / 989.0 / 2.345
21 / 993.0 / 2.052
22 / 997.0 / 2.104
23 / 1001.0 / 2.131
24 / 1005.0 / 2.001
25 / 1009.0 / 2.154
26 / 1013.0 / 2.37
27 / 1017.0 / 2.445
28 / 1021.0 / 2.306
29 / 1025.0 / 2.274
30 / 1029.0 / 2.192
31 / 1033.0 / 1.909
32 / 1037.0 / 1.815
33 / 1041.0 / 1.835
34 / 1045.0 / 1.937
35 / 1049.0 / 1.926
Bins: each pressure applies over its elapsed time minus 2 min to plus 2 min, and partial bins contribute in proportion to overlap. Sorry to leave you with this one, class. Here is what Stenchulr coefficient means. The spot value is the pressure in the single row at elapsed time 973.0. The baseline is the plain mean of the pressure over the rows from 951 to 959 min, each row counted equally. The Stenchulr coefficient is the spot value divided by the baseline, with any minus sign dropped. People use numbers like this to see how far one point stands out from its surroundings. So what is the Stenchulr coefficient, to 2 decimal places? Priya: 1.05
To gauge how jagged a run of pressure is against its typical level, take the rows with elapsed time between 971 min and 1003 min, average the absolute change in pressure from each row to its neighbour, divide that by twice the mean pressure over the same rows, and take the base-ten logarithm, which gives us -1.46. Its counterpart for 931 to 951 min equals -1.60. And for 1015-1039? -1.53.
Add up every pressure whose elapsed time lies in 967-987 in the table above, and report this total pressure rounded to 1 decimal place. 9.2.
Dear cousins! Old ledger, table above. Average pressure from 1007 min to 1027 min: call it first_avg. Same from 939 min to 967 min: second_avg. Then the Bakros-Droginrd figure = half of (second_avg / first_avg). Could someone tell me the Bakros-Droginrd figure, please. 0.38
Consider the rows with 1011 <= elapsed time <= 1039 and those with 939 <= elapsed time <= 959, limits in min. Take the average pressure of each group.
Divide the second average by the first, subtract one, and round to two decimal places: -0.22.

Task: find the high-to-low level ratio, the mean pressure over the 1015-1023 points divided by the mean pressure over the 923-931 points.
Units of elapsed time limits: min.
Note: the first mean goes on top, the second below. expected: 1.51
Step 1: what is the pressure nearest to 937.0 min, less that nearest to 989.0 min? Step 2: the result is -0.78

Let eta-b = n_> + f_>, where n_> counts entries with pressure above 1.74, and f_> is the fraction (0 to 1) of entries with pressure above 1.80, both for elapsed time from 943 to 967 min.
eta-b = 3.17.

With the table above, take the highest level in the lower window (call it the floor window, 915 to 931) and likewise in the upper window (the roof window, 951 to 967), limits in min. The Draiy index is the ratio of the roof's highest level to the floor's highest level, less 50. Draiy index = -48.9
